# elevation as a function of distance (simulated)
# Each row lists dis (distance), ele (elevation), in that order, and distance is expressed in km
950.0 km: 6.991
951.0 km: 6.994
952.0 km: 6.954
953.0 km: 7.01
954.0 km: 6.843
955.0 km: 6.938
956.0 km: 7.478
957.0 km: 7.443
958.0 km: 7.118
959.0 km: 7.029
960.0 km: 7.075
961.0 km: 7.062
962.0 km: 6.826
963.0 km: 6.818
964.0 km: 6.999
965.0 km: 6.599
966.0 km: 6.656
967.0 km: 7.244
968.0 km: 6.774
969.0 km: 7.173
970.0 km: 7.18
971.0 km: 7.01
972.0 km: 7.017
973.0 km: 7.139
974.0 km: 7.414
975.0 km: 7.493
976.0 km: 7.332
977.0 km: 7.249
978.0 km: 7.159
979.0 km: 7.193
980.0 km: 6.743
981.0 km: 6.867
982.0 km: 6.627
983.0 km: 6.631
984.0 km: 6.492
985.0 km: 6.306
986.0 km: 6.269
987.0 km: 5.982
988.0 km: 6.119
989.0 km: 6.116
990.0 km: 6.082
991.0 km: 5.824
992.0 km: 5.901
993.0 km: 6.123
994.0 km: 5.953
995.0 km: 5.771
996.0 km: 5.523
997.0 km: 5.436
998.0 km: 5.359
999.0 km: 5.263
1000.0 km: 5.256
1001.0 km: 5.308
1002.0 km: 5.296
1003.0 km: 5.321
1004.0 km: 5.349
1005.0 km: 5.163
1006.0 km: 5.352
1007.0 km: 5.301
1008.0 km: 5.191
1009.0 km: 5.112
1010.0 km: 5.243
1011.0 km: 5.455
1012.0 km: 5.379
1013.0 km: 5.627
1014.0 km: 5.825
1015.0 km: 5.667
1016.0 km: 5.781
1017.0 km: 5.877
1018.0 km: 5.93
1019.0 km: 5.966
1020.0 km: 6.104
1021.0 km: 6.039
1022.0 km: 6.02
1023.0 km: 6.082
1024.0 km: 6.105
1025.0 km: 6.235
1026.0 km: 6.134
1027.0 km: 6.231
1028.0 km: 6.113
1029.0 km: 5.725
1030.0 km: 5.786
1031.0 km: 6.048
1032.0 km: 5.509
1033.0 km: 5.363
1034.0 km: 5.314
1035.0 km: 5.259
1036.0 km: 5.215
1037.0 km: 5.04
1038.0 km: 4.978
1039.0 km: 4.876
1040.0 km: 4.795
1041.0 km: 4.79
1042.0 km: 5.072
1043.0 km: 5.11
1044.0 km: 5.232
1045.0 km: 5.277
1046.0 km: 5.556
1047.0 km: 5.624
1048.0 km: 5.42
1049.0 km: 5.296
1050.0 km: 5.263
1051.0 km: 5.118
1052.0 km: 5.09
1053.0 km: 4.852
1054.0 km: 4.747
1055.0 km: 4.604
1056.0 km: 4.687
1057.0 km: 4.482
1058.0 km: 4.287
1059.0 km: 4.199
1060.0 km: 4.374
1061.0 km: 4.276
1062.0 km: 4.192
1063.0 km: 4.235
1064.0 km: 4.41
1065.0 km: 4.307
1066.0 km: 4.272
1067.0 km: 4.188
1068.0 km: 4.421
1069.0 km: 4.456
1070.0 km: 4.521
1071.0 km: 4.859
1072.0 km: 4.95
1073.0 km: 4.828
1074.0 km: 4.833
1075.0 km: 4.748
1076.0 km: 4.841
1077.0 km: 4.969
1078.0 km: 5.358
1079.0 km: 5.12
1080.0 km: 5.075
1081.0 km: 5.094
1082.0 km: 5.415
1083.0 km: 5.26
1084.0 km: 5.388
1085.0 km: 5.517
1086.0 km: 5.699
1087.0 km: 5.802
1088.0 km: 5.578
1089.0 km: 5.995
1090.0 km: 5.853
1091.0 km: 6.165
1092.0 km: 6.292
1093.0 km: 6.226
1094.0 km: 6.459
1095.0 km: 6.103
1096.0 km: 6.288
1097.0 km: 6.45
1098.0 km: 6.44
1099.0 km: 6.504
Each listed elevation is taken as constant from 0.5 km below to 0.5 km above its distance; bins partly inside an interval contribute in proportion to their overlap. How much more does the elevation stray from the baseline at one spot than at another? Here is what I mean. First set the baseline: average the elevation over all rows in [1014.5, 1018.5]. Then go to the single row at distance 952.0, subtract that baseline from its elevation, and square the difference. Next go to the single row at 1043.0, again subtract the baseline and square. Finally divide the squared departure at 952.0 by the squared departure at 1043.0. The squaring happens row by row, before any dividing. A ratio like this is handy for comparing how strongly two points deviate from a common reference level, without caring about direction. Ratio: 2.6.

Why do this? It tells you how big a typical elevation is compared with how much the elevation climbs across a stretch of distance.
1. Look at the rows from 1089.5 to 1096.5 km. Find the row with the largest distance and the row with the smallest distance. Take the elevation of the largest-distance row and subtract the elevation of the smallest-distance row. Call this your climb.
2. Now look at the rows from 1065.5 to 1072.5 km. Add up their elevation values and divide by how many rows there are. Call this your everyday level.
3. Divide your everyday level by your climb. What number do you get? 10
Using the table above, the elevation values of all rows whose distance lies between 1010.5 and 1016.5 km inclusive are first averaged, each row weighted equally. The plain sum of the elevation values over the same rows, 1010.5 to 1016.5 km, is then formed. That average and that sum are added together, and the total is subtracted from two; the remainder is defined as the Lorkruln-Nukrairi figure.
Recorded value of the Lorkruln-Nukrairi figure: -37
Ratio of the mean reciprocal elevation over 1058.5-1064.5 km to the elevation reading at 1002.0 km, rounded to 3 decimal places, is 0.044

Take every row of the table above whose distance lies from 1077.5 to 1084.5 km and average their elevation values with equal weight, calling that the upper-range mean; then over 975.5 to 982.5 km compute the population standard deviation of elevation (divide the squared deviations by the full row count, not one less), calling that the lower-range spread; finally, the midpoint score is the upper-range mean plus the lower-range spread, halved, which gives 2.75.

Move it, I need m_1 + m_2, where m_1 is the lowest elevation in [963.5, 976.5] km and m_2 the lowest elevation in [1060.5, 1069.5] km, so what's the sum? 10.8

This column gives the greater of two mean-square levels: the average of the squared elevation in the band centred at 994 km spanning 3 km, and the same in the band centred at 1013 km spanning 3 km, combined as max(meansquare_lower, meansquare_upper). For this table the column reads 35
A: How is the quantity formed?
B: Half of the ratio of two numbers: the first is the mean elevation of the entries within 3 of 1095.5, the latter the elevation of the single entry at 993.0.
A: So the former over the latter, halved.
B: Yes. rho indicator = 0.52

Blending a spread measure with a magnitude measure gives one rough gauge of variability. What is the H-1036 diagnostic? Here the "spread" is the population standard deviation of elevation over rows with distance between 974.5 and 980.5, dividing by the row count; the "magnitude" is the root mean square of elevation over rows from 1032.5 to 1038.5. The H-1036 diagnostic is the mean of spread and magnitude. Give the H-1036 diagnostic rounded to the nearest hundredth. 2.71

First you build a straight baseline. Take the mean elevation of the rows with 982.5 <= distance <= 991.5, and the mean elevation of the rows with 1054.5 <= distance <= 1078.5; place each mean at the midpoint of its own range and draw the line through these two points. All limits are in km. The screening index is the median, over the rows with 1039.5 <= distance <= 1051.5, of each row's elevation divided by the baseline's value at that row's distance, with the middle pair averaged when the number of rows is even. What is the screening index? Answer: 1.05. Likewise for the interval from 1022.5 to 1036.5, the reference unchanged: 1.10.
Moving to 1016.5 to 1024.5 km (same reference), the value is 1.10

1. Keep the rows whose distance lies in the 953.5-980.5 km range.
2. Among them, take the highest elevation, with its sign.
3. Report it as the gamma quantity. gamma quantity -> 7.493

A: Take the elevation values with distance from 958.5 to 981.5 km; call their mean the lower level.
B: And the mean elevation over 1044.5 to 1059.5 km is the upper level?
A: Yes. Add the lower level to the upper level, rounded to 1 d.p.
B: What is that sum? 12.0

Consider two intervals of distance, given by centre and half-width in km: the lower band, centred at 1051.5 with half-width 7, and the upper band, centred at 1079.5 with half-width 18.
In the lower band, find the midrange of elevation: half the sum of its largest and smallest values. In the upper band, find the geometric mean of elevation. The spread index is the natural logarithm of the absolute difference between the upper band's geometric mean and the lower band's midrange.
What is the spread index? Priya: -1.5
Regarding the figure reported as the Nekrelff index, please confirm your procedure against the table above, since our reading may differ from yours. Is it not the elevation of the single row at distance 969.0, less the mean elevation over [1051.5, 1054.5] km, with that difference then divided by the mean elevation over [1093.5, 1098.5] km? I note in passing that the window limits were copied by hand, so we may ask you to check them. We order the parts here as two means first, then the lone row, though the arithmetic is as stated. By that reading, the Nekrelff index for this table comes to 0.36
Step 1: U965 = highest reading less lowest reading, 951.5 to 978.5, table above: 0.89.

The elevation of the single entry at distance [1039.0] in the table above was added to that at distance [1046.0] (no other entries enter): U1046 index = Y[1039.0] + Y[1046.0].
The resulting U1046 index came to 10.4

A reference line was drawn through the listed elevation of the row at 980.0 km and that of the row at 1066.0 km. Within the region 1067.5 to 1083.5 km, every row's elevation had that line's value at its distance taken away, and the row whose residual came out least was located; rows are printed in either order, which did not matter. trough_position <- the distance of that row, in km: 1068.0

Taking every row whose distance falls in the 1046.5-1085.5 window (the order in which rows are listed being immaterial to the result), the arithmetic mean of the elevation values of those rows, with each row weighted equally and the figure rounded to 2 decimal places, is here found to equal 4.81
